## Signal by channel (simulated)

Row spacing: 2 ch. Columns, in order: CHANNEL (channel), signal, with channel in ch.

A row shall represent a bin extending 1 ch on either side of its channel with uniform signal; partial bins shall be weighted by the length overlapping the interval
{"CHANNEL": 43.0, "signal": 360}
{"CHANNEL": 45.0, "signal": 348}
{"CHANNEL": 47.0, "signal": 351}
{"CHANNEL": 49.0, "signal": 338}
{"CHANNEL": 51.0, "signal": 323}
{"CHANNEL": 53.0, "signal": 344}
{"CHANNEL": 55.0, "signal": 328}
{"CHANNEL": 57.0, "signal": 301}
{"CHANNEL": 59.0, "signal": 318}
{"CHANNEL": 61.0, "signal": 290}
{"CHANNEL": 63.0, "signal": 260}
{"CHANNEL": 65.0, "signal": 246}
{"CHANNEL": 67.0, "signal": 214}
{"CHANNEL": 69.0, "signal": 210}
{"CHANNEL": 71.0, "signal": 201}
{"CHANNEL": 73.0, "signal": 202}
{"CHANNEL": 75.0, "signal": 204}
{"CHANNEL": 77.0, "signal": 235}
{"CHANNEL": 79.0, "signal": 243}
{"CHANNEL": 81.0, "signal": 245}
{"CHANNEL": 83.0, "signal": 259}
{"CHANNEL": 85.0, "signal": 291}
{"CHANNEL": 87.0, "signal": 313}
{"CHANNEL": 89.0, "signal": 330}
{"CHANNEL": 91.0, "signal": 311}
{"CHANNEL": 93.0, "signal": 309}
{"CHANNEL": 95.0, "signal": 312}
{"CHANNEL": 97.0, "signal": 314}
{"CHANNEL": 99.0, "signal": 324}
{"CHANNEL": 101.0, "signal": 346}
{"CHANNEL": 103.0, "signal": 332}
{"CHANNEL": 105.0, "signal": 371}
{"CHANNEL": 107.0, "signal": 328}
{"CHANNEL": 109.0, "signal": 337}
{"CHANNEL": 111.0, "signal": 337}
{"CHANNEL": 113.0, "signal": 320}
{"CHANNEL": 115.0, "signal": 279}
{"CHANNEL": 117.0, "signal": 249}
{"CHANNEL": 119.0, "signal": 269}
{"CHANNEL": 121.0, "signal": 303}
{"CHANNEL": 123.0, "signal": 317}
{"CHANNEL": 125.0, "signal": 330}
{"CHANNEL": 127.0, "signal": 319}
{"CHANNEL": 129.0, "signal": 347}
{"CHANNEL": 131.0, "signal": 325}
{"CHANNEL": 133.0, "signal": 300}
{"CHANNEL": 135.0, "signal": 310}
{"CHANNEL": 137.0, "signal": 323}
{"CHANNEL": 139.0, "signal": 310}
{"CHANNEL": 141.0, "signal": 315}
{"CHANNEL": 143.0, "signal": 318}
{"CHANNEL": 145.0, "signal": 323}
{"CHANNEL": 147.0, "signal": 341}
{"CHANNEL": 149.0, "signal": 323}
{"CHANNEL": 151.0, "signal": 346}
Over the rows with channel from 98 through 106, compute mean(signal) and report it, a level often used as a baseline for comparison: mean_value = 343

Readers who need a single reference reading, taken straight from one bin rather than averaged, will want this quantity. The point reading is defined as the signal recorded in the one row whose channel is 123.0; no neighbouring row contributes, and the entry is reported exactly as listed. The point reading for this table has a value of 317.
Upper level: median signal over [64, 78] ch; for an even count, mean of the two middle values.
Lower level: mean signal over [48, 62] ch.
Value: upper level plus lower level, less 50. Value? 480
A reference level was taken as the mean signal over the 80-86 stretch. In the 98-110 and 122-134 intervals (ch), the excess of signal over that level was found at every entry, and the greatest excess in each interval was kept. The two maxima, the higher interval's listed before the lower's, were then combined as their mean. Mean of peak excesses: 94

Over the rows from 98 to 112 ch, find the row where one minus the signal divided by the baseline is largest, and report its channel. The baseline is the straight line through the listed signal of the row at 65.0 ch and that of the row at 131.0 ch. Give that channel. 107.0 ch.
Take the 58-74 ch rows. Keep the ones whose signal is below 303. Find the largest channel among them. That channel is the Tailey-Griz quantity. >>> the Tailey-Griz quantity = 73.0 ch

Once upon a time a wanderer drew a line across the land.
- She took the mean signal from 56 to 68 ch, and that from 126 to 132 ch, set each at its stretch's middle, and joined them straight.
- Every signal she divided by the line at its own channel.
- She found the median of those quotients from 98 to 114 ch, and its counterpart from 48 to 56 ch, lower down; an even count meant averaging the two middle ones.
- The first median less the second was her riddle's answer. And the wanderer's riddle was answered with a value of -0.19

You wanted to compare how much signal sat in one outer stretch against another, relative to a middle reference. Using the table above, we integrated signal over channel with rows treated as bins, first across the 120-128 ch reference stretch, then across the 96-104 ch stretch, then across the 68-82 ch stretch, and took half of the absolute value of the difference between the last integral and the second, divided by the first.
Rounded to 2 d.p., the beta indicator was 0.09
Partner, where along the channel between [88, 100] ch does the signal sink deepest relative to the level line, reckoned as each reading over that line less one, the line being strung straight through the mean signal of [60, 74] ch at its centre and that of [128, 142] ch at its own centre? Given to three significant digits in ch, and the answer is 97.0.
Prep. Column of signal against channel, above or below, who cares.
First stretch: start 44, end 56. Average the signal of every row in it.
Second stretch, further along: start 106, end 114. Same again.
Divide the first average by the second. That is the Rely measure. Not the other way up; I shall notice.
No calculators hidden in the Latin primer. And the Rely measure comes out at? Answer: 1.02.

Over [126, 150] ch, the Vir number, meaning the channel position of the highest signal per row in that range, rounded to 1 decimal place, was 129.0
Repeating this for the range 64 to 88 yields 87.0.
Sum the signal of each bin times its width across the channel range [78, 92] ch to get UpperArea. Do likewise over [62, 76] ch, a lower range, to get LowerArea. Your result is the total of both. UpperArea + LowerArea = 7058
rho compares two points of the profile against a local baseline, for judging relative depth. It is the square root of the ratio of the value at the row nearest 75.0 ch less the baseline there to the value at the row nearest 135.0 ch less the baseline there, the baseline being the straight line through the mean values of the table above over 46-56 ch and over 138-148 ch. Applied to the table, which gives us 3.2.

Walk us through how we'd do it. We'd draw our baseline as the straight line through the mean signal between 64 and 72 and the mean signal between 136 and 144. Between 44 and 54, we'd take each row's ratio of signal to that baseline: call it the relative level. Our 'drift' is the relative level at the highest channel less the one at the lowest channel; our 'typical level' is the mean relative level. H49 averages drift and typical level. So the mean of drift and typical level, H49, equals 0.83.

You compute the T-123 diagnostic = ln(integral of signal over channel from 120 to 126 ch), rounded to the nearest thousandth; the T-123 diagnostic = 7.550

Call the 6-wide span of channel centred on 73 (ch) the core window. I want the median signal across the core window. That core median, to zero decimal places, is 202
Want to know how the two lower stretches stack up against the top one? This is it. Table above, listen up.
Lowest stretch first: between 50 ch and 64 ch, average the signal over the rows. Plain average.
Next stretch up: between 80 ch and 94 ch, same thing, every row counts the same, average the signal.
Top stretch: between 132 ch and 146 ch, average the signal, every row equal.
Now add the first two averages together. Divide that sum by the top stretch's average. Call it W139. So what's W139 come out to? 1.92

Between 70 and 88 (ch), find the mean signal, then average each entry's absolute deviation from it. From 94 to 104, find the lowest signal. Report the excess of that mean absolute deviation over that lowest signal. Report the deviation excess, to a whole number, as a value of -282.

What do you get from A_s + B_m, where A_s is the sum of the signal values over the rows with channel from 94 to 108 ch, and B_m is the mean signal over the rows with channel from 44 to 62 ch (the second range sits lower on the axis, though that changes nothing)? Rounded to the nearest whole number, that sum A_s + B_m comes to 2654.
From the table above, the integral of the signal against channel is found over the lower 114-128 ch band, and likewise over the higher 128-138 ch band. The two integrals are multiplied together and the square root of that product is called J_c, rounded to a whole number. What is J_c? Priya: 3642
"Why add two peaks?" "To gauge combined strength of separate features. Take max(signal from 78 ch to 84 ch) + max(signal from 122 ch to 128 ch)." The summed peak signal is 589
